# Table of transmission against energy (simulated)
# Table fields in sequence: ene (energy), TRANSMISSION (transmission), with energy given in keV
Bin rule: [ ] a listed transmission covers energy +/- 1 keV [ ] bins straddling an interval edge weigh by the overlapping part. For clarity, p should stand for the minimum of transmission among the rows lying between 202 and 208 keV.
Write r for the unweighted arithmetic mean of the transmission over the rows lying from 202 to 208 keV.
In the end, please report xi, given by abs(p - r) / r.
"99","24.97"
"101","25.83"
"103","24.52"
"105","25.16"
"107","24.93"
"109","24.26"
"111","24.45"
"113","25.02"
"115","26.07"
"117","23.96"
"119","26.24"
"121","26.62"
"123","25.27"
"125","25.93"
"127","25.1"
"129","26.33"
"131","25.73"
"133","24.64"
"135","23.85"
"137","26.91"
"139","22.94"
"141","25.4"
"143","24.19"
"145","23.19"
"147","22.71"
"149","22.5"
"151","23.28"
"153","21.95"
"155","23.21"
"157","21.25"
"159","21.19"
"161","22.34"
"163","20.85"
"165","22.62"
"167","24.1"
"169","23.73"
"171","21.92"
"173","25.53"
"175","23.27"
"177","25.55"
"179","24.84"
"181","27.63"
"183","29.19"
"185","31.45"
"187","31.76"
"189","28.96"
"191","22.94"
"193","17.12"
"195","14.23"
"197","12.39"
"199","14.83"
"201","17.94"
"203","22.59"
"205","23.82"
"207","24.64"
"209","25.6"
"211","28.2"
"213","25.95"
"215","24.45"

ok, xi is 0.046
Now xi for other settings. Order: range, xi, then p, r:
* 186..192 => 0.177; 22.94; 27.9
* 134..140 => 0.066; 22.94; 24.6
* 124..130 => 0.027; 25.1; 25.8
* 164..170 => 0.037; 22.62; 23.5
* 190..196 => 0.214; 14.23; 18.1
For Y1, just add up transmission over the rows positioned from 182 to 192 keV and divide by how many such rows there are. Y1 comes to 29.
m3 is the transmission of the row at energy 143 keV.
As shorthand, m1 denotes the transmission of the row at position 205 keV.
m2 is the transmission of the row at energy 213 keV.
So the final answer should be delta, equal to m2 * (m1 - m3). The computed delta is -10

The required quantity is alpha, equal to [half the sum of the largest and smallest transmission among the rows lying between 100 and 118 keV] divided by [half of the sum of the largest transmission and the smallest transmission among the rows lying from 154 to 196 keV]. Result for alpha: 1.09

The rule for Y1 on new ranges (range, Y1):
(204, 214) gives 26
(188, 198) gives 19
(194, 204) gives 16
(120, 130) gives 26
